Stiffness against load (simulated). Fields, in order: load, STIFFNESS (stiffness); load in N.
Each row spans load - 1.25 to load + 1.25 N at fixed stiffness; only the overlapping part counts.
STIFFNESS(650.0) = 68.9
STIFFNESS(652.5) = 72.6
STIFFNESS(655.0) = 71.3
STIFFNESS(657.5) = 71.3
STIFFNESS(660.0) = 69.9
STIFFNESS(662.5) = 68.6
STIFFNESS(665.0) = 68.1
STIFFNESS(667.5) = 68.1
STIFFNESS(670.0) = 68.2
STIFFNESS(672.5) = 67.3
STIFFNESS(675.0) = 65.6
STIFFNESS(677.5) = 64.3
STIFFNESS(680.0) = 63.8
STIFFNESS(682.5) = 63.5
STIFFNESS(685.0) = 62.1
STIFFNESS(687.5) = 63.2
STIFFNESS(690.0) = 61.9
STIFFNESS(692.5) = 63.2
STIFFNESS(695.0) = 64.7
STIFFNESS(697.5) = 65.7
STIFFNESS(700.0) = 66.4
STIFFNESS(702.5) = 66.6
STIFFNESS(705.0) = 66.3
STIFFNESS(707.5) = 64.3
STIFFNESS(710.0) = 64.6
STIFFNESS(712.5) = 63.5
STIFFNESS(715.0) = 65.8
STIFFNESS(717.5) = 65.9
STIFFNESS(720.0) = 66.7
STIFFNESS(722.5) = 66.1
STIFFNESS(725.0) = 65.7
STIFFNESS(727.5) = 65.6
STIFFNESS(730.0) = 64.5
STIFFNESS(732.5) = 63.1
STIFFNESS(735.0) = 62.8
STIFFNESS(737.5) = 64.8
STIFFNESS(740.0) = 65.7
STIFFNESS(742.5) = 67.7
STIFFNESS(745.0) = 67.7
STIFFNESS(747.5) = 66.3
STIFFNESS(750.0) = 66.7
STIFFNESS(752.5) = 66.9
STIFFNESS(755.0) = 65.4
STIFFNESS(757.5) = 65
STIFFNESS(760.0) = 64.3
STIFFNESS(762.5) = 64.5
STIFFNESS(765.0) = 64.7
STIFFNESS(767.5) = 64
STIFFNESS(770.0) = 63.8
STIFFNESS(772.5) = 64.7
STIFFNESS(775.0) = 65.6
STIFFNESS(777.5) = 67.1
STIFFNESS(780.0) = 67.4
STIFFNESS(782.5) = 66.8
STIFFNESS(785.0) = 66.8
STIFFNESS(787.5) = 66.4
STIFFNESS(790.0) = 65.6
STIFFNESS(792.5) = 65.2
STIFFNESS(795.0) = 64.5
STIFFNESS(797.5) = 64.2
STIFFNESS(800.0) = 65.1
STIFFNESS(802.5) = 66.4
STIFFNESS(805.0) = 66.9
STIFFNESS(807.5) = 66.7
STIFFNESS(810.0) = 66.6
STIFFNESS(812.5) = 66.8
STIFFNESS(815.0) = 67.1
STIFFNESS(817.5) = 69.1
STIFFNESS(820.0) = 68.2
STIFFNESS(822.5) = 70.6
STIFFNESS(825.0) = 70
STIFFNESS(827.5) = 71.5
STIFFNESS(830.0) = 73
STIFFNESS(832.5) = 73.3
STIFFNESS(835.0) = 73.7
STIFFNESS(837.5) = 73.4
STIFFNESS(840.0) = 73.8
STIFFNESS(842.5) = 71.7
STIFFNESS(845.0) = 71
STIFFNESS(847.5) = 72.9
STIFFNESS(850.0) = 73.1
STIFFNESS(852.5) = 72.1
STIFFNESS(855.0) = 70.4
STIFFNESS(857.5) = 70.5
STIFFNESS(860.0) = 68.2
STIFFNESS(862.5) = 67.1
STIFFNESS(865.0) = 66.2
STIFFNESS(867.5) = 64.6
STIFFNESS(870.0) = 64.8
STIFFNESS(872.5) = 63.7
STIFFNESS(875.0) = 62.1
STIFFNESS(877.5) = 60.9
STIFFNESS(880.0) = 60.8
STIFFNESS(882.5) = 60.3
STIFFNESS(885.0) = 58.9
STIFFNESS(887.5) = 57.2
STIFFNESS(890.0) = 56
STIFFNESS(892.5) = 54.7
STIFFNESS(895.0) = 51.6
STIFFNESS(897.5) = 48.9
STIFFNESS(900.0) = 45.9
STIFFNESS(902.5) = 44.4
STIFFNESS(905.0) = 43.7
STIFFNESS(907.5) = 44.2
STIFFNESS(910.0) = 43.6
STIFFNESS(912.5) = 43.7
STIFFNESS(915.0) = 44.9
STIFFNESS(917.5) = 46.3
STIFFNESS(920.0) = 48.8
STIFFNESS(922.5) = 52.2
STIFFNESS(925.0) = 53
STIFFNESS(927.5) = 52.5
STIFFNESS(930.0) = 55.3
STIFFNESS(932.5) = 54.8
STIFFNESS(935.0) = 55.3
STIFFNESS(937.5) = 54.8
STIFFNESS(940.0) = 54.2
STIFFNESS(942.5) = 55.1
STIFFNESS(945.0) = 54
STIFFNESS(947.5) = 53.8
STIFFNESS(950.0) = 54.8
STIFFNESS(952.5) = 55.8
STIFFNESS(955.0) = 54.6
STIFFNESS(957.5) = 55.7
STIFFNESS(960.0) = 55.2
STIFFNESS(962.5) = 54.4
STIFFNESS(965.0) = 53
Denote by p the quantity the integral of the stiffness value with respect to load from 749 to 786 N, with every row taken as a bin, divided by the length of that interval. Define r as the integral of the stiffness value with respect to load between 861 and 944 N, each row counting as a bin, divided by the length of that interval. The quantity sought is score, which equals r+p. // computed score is 120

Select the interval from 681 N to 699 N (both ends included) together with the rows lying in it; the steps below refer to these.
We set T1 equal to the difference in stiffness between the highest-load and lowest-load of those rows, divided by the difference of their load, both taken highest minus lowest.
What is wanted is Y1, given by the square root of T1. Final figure 0.383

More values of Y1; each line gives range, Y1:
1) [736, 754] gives 0.374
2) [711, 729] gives 0.374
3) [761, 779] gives 0.416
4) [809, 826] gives 0.476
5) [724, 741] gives 0.000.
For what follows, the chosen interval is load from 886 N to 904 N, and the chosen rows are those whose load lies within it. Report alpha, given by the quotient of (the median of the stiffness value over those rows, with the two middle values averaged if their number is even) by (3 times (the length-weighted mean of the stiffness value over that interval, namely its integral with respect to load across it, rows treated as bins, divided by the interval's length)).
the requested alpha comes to 0.336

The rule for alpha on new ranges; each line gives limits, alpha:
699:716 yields 0.336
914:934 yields 0.341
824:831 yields 0.333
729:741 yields 0.335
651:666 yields 0.335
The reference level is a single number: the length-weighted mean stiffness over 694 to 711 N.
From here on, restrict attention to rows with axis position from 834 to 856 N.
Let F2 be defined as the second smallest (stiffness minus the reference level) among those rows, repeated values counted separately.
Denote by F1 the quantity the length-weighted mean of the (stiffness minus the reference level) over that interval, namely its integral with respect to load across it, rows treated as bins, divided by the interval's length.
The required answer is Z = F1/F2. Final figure 1.3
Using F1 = 7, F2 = 5.5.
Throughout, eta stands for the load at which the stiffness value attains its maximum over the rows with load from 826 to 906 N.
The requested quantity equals 840.0 N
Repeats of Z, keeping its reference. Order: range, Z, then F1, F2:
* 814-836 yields 2.0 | 5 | 2.7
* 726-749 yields 0.1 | 0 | -2.4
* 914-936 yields 0.7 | -14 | -19.2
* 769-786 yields -0.6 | 1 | -0.8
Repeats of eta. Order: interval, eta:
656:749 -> 657.5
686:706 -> 702.5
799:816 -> 815.0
